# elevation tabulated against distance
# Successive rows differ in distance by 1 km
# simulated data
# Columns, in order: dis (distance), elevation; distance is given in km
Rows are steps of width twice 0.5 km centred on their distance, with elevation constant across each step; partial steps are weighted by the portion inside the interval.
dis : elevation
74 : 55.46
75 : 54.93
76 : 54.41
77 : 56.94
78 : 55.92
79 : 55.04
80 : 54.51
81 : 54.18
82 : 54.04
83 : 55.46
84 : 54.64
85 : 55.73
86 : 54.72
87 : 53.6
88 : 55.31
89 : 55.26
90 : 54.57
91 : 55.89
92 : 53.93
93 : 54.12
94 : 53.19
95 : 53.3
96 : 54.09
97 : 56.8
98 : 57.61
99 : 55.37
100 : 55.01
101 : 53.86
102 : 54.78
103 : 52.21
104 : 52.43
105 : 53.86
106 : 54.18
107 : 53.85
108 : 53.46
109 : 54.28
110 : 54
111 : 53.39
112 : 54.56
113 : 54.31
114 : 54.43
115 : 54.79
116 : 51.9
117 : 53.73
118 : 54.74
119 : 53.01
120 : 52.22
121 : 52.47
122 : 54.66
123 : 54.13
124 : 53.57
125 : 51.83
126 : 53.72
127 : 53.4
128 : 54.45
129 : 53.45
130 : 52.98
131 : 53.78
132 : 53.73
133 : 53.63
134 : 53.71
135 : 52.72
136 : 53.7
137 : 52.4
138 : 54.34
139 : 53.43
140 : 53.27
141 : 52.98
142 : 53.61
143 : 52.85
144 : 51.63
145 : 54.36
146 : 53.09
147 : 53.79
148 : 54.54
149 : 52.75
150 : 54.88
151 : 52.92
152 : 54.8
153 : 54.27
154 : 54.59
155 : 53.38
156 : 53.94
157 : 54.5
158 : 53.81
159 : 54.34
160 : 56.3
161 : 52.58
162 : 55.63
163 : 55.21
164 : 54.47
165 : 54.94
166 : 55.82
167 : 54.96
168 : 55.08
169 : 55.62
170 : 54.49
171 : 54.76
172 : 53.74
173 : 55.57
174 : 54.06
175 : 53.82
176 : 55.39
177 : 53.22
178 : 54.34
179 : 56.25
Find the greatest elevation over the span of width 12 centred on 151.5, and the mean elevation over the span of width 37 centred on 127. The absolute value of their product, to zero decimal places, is 2937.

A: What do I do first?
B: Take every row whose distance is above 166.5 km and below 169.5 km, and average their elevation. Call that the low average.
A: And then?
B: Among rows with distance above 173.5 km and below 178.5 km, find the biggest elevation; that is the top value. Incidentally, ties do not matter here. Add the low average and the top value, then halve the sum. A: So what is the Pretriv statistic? 55.3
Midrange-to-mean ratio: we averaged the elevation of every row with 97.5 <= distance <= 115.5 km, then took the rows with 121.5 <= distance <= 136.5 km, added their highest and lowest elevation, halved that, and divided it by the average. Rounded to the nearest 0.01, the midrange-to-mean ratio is 0.98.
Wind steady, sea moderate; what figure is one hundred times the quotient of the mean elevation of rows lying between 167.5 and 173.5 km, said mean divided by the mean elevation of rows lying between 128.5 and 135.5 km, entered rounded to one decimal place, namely 102.7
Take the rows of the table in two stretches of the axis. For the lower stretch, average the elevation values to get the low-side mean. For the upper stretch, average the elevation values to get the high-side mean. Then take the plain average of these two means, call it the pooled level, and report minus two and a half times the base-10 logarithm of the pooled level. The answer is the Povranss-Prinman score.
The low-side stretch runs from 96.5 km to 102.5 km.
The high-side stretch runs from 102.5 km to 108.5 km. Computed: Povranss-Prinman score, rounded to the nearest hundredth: -4.34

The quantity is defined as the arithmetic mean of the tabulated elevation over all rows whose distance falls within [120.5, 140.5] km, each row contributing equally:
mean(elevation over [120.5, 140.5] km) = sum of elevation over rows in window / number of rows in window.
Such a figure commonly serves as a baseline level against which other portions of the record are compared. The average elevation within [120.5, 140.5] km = 53.5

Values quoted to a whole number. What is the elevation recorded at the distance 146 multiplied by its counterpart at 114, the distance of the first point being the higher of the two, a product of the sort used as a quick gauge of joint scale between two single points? 2890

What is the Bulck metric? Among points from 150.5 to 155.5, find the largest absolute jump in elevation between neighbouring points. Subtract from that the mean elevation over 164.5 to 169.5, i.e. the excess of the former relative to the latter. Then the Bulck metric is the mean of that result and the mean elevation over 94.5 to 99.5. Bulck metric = 1.0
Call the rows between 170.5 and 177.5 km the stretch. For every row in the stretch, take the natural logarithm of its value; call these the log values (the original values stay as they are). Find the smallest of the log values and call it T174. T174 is 3.97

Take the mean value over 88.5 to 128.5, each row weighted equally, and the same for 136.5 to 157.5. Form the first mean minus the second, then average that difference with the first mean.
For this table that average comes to 27.2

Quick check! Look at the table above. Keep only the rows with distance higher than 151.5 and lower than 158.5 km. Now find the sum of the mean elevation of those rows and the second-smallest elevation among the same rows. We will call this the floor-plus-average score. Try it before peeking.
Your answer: 108.0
